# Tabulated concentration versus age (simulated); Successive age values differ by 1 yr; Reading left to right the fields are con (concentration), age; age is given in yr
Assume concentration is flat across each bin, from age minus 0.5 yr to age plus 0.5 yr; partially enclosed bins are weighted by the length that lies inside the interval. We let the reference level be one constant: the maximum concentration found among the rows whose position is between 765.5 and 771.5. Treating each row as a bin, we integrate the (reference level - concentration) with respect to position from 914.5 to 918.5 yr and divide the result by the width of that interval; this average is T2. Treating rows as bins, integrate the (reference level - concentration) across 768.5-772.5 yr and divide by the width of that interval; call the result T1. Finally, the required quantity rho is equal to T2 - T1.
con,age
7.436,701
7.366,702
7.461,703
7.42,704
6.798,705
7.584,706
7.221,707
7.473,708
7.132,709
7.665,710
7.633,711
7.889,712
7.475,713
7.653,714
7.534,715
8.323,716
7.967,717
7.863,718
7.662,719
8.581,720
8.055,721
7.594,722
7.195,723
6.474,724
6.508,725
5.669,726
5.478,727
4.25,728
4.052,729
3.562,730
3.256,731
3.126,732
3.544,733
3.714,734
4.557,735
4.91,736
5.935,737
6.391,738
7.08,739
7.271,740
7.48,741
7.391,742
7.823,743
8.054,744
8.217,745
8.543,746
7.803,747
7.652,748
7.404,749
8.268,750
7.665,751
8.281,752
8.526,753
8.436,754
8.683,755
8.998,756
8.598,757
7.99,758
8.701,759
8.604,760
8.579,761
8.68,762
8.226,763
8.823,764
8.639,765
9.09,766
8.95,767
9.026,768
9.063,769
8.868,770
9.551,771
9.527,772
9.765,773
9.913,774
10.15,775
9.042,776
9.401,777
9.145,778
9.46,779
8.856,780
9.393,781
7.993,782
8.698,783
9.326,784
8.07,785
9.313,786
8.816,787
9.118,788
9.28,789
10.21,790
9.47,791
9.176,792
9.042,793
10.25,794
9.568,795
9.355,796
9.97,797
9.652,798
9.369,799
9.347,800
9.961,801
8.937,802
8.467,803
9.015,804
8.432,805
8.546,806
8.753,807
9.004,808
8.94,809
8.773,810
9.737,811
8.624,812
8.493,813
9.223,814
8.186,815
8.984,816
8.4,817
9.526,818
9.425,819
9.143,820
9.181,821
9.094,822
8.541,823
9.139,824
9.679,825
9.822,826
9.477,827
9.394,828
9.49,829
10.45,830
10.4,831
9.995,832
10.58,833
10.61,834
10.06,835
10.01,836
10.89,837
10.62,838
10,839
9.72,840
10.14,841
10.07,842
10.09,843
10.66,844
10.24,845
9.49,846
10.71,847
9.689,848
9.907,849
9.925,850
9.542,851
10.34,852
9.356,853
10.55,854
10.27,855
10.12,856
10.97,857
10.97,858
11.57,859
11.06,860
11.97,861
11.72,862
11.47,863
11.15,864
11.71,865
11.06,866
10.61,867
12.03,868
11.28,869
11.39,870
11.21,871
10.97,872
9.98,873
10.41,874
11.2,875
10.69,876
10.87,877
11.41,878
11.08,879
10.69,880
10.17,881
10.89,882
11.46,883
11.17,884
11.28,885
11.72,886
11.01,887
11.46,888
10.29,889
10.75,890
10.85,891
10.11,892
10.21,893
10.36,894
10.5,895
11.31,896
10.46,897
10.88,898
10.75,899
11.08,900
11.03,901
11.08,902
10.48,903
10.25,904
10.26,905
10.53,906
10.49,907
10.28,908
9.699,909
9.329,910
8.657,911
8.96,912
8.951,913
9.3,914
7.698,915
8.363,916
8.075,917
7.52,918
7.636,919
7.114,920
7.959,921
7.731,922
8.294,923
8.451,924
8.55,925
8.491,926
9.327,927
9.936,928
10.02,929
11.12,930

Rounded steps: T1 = 0.3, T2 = 1.6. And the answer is 1.3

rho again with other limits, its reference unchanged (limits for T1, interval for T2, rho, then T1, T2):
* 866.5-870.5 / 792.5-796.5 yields 1.8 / -1.8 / 0.0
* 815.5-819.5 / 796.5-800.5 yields -0.5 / 0.5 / 0.0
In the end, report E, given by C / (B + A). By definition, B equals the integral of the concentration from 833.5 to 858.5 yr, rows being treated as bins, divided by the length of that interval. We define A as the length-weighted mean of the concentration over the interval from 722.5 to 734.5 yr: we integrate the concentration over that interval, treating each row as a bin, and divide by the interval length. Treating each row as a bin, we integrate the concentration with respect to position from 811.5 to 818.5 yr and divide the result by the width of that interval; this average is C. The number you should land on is 0.59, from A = 4.7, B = 10.2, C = 8.8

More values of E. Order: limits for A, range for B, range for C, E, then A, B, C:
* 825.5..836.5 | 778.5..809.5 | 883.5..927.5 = 0.51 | 10.0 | 9.2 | 9.7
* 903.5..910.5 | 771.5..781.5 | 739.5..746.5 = 0.40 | 10.1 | 9.5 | 7.8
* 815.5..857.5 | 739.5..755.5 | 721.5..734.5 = 0.28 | 9.9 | 8.0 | 5.0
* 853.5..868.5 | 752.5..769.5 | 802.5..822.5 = 0.45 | 11.1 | 8.7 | 8.9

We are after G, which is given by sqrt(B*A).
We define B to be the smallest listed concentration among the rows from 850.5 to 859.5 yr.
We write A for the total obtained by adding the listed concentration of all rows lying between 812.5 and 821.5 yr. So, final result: 27.5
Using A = 81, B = 9.356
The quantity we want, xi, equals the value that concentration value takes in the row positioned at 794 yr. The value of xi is 10.25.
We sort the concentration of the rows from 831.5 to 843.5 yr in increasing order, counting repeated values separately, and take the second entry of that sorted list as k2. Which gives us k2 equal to 9.995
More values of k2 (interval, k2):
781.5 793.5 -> 8.07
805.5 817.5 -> 8.4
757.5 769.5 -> 8.226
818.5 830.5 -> 9.094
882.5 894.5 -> 10.21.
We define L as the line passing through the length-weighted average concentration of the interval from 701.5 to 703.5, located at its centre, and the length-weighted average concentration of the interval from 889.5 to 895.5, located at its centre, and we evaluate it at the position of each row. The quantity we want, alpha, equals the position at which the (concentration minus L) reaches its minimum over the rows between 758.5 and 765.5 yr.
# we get 763 yr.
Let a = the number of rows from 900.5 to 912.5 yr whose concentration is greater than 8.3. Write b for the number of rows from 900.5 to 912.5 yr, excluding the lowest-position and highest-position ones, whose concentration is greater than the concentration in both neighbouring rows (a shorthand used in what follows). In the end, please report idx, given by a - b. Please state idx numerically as 10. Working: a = 12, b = 2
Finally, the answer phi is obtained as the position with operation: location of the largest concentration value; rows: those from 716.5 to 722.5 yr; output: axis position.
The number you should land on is 720 yr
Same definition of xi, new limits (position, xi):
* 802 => 8.937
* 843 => 10.09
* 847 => 10.71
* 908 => 10.28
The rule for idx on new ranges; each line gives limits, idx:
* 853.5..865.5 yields 10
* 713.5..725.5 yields 0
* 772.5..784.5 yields 7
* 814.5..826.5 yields 8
